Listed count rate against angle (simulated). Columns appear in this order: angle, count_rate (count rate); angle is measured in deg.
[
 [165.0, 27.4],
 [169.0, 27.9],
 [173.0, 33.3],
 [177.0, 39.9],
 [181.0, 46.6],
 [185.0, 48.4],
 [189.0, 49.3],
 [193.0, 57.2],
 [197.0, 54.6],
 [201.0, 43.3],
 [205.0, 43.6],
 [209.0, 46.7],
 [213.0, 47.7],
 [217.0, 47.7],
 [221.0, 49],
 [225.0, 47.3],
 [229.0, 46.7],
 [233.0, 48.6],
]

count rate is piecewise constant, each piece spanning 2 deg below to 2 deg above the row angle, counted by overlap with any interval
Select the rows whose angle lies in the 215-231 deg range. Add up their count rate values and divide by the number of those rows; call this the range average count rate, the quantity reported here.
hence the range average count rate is 47.7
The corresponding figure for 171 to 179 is 36.6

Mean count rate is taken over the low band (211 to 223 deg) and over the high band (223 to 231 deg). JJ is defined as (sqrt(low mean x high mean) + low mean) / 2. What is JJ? 48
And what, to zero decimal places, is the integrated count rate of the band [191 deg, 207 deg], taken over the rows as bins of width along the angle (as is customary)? 795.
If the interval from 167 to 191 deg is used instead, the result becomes 982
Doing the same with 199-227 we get 1301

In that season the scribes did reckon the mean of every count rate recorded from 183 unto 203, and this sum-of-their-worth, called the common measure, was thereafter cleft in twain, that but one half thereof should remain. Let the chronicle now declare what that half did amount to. 25.3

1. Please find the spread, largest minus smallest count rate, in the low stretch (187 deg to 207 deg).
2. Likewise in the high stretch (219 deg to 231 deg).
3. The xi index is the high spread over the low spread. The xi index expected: 0.17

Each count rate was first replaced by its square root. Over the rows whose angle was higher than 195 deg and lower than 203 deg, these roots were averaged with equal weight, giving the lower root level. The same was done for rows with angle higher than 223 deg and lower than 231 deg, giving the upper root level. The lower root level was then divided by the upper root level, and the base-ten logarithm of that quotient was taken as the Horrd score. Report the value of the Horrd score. 0.008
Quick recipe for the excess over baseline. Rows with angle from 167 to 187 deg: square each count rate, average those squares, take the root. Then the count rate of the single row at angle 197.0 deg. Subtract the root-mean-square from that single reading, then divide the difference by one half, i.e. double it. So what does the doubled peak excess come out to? 29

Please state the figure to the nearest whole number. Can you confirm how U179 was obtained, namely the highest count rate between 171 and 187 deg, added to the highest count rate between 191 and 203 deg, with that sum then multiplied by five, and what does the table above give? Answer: 528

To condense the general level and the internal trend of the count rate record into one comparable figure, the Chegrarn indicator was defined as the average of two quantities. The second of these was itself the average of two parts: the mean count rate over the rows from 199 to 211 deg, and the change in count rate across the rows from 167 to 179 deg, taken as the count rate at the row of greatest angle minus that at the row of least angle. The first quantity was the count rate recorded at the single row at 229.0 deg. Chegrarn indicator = 37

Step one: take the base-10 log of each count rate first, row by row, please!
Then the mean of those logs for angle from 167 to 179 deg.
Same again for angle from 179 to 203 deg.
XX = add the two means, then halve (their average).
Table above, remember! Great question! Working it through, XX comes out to 1.61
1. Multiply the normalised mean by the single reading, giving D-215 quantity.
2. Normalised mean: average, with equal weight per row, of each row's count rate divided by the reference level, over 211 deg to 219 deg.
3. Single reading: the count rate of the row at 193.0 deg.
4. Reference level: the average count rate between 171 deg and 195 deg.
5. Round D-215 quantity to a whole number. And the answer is 60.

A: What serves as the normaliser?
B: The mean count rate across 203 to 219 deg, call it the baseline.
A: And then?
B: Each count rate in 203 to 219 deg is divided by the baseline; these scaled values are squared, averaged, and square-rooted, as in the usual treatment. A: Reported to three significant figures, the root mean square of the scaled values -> 1.00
